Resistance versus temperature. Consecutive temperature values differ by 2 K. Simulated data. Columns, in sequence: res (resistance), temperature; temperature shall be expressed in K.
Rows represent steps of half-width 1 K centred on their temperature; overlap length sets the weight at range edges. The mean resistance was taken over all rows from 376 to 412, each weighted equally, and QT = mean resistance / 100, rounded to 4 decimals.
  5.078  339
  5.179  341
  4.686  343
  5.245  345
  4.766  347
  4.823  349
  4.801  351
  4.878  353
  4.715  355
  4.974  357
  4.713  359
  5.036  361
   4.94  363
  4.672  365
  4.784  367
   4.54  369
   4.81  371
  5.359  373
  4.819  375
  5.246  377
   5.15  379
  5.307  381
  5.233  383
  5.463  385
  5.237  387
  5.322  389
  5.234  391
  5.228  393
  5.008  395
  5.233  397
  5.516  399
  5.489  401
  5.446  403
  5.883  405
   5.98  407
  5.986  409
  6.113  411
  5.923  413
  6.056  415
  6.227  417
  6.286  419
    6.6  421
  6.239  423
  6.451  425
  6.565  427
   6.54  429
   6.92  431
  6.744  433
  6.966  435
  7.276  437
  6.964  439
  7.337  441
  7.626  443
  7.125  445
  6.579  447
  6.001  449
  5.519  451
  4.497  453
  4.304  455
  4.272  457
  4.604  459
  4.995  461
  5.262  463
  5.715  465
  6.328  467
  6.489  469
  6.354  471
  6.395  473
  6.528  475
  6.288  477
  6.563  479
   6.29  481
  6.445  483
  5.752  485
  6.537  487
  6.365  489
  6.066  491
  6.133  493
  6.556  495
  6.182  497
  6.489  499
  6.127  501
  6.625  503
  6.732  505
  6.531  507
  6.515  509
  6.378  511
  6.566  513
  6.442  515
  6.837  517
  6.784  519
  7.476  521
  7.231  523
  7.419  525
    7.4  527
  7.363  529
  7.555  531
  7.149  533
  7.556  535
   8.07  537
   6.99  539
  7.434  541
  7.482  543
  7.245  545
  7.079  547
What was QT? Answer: 0.0545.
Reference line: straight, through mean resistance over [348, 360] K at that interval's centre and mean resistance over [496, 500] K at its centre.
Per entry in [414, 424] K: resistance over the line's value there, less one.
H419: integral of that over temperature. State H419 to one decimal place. 1.4 K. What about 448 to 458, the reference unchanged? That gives -1.6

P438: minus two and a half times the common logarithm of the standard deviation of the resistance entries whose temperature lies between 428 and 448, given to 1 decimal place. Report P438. 1.2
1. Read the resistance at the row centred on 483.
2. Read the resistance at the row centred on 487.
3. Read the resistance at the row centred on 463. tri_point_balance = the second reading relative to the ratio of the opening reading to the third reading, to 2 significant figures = 5.3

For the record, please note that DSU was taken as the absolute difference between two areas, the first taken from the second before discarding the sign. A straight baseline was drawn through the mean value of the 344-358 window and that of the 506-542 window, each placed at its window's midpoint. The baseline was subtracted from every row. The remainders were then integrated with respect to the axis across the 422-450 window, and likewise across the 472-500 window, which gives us 31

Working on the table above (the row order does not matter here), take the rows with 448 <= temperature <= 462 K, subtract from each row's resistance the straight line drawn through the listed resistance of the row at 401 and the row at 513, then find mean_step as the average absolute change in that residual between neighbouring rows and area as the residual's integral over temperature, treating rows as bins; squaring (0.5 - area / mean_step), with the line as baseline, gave 1475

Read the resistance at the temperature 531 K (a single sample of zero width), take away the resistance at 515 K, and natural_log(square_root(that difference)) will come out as 0.1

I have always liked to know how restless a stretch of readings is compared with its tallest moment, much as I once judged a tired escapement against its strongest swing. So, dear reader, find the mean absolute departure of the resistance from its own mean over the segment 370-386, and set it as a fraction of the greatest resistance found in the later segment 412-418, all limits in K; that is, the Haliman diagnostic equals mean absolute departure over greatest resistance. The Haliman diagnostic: 0.030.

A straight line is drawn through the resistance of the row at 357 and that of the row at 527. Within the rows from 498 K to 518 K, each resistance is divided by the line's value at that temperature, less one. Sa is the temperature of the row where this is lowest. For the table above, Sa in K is 501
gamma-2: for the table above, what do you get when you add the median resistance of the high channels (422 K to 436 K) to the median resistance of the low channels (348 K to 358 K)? 11.4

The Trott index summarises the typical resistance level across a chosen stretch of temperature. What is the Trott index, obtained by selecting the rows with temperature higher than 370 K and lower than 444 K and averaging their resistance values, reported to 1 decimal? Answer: 5.9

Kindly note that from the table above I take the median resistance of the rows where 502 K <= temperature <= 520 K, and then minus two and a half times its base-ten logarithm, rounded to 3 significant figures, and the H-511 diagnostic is -2.04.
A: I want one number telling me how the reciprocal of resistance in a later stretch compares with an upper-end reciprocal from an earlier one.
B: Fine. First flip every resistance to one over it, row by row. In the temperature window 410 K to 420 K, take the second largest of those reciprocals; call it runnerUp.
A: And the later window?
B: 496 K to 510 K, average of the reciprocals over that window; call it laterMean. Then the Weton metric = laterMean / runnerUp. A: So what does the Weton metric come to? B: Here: 0.94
